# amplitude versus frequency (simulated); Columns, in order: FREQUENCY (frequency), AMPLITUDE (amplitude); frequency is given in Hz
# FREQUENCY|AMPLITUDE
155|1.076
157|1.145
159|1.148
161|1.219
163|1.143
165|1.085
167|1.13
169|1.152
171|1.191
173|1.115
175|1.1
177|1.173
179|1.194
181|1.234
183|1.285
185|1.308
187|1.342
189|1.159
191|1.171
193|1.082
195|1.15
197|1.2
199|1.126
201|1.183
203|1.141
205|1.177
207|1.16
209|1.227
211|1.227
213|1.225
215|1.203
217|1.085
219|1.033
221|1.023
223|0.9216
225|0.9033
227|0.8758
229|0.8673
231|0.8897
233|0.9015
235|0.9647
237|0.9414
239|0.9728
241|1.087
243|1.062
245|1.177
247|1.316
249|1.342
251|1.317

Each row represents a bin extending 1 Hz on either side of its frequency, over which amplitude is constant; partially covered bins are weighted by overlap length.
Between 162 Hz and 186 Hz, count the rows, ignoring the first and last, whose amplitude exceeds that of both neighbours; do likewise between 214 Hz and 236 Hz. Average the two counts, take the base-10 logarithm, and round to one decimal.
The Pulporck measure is -0.3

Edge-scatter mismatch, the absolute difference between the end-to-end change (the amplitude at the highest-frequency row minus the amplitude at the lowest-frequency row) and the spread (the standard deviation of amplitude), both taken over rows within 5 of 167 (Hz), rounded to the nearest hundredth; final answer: 0.01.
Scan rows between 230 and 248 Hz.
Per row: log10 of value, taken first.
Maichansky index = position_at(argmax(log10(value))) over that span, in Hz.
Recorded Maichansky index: 247 Hz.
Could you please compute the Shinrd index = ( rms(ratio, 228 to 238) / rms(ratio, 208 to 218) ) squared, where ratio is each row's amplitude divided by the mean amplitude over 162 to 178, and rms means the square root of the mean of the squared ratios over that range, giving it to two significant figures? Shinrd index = 0.58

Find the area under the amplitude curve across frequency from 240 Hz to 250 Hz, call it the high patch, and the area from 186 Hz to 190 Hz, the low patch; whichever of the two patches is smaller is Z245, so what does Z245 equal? 5.0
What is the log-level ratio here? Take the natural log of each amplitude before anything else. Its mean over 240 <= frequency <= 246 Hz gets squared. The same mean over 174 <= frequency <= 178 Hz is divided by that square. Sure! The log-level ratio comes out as 12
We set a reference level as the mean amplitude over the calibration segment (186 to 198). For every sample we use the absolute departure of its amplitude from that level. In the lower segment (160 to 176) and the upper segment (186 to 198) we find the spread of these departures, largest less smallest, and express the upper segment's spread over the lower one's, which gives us 1.6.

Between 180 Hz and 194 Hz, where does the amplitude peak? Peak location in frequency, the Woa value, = 187 Hz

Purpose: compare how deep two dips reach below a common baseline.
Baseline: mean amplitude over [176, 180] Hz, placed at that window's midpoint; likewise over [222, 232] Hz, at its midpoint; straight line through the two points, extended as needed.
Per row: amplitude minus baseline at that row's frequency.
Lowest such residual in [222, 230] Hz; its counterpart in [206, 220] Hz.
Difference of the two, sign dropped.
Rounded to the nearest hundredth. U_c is 0.11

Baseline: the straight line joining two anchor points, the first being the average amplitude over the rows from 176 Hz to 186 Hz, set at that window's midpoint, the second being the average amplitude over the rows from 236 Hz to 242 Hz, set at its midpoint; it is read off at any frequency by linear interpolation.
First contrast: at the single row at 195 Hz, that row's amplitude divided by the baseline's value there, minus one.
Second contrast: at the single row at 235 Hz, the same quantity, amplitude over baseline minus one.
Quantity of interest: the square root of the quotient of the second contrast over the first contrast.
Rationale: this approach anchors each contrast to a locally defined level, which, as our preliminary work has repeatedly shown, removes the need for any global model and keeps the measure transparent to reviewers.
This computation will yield 1.4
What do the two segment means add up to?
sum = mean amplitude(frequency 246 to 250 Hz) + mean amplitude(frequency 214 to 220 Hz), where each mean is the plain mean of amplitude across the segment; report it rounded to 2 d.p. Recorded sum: 2.44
